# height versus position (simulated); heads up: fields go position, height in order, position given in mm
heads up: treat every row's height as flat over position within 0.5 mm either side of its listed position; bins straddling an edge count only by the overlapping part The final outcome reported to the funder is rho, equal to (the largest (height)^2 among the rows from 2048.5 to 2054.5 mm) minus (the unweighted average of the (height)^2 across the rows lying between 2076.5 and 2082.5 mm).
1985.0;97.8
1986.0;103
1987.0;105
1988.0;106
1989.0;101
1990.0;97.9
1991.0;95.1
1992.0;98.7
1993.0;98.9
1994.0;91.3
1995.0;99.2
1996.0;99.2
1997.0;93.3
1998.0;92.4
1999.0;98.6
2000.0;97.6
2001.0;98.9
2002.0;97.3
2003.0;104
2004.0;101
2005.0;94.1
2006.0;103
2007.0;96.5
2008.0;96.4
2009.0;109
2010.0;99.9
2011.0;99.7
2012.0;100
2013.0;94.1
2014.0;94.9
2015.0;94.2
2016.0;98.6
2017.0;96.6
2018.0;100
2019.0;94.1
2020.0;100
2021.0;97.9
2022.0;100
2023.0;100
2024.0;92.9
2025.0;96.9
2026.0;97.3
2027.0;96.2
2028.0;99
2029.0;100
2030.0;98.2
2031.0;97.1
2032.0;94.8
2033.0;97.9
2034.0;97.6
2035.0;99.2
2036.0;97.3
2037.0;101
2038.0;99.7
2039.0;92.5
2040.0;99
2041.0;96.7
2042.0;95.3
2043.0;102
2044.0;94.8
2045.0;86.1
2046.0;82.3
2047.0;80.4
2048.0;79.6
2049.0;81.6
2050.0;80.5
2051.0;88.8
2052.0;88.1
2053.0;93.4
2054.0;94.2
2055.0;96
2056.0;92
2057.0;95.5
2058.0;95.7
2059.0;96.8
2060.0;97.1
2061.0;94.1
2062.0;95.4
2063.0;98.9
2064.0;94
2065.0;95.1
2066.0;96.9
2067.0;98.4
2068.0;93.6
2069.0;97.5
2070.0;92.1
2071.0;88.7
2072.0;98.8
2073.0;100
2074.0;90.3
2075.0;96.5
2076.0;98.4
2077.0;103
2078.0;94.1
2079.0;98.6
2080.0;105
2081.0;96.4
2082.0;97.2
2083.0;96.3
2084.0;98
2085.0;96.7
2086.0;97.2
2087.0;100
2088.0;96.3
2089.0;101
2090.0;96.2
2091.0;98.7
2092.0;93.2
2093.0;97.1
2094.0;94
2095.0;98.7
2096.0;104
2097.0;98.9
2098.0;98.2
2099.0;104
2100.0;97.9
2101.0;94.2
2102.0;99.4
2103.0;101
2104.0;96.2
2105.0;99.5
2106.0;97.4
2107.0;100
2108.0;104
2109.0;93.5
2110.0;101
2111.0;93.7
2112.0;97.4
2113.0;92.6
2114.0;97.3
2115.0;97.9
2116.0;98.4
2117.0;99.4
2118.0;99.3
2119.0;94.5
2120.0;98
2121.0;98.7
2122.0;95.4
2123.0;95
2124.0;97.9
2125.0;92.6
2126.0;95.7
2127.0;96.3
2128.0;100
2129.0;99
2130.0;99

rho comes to -952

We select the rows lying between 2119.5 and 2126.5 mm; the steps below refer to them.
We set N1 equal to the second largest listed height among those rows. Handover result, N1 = 98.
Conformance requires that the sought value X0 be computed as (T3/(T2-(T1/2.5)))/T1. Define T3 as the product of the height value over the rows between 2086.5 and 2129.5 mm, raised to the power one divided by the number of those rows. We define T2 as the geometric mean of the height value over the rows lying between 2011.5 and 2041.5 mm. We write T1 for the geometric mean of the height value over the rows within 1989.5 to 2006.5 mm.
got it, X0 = 0.0171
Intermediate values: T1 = 97.6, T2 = 97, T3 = 97.7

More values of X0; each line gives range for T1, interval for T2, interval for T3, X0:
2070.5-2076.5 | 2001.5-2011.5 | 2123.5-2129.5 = 0.0164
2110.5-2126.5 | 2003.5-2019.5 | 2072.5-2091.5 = 0.0170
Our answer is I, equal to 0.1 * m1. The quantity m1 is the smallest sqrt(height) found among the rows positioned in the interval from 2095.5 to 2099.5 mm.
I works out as 0.991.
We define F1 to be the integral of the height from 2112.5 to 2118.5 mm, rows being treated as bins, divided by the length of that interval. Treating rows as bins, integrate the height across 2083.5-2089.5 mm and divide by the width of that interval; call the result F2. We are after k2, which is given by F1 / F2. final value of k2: 0.99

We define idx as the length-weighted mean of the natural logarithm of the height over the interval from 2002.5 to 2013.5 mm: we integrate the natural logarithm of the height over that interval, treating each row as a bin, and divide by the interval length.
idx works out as 4.60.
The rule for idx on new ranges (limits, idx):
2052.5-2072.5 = 4.56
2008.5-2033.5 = 4.58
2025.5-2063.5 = 4.54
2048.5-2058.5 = 4.50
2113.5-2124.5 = 4.58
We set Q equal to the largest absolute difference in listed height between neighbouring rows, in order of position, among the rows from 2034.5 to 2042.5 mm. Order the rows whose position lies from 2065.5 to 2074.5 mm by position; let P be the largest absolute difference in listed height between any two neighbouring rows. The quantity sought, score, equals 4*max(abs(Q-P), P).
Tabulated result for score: 40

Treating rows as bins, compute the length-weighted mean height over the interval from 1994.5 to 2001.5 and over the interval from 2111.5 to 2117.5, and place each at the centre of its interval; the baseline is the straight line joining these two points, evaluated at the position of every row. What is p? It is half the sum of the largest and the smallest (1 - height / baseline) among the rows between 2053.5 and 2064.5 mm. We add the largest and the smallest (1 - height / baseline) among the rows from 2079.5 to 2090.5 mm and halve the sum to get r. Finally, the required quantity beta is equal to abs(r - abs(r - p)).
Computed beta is 0.088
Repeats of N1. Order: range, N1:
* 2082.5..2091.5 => 100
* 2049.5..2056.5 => 94.2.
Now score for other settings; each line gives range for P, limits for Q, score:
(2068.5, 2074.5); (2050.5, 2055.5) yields 40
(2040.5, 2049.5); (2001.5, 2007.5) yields 35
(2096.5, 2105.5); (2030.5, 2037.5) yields 24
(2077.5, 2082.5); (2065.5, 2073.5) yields 34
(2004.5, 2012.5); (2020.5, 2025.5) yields 50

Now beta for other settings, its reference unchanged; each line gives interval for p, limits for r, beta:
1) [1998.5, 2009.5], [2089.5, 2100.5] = 0.046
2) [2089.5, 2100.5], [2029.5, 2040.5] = 0.015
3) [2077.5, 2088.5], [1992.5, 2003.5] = 0.025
